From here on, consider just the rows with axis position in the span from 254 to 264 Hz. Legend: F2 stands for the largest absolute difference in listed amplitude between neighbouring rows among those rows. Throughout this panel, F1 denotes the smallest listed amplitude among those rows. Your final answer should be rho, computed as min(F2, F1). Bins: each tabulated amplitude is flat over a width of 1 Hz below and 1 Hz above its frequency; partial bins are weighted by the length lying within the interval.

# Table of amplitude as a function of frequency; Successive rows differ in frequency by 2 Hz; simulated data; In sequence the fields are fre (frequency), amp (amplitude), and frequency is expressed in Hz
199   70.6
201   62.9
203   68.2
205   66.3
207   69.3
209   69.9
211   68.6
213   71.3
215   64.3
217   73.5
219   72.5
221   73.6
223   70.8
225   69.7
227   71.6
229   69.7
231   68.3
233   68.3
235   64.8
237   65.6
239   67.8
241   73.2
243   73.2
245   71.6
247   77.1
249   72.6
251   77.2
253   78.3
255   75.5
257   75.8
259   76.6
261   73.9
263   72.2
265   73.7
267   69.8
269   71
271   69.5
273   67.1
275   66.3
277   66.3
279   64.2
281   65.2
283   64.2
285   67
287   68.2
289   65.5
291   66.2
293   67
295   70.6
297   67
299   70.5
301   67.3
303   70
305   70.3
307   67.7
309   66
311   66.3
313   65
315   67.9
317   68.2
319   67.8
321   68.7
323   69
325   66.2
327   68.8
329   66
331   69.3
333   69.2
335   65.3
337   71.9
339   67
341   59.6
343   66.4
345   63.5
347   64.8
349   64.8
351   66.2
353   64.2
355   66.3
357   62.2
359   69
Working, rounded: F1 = 72.2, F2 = 2.70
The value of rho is 2.70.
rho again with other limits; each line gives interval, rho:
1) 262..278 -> 3.90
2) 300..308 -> 2.70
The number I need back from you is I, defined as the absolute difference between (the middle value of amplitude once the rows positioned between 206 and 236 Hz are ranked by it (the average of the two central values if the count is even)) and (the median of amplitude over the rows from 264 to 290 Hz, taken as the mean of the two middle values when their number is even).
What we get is 2.7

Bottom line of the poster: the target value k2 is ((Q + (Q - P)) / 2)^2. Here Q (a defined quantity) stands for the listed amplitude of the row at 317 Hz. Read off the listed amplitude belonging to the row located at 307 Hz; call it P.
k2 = 1180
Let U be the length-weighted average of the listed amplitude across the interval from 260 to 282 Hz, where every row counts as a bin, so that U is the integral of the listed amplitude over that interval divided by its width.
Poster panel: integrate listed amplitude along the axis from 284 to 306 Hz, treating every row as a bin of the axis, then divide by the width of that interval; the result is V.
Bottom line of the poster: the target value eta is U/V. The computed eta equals 1.01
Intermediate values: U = 69.0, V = 68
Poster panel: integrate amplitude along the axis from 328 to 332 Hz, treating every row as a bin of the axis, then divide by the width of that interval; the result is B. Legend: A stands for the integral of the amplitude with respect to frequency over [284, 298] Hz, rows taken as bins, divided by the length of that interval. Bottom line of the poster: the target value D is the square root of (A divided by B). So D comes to 1.00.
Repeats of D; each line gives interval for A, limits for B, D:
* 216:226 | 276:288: 1.05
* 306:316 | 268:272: 0.97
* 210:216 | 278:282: 1.03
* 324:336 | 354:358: 1.02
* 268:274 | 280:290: 1.02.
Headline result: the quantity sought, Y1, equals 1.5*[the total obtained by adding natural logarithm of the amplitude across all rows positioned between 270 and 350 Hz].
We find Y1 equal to 252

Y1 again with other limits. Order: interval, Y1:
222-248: 83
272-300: 88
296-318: 70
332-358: 82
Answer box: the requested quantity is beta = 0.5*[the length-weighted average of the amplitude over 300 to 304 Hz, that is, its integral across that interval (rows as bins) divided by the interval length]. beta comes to 34.3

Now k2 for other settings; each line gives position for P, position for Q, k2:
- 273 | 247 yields 1897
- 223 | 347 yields 864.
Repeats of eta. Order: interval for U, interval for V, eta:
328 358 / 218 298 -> 0.94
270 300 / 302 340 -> 0.99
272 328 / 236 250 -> 0.94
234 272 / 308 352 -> 1.09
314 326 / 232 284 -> 0.96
